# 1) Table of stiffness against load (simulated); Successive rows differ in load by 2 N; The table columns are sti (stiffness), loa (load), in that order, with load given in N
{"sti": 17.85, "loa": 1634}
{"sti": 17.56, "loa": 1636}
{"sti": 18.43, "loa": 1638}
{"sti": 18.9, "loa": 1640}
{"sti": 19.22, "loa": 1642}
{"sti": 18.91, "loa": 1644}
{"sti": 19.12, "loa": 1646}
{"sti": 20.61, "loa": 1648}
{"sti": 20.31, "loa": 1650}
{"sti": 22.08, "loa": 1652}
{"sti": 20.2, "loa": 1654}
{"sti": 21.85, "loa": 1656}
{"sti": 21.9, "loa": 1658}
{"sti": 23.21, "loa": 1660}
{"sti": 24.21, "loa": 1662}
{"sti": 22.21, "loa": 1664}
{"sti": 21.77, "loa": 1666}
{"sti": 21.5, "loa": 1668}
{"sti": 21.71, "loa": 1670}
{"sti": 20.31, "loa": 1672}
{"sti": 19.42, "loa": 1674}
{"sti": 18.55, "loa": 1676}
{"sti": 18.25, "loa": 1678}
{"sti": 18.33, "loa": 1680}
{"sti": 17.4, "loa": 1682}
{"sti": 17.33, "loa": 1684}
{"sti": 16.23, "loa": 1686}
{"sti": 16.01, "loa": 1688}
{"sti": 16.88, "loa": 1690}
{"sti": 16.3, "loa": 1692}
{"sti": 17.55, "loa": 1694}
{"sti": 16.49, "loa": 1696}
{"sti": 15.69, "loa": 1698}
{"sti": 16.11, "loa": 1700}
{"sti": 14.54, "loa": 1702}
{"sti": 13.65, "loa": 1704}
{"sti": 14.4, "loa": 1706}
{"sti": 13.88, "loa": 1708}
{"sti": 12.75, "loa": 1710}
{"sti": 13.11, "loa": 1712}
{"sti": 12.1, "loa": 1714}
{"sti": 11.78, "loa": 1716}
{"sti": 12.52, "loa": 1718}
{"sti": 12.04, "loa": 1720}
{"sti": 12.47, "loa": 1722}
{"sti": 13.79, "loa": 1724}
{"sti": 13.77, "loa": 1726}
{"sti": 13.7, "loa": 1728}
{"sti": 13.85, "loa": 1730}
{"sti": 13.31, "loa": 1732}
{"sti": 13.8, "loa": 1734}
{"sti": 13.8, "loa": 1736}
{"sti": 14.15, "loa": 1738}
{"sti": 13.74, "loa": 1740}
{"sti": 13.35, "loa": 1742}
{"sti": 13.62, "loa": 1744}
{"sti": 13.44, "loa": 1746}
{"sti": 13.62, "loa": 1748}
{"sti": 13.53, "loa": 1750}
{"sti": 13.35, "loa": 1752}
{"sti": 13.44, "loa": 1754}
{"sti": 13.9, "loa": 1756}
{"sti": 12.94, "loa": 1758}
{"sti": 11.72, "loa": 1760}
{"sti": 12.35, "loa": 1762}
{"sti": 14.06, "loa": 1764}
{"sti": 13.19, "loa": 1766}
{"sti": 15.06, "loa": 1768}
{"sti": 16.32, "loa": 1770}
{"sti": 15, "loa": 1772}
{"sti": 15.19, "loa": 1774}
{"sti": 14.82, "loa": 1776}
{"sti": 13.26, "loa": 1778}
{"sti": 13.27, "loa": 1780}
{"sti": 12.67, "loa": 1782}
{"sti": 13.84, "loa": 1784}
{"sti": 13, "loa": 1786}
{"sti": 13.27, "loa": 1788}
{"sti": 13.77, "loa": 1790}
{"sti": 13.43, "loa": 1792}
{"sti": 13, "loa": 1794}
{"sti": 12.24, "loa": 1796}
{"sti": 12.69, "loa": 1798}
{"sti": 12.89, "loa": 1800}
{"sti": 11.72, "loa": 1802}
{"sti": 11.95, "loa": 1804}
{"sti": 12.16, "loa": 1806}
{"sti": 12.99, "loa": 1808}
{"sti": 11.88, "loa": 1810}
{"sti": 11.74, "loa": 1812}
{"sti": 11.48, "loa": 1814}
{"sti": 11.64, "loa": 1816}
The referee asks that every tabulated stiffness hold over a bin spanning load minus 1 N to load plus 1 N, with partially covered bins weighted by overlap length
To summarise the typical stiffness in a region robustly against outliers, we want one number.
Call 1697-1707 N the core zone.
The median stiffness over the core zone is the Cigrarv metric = 14.5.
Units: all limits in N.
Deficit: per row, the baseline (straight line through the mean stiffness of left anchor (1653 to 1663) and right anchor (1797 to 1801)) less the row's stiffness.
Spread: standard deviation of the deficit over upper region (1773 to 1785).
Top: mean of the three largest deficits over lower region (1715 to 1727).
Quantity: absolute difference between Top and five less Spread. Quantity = 1.9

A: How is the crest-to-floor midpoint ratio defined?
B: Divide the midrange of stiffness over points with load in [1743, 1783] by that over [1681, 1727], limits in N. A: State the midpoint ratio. 0.96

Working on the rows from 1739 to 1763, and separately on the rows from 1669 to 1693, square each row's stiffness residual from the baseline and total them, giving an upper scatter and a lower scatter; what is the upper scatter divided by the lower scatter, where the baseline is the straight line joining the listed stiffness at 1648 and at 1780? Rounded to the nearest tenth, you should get 1.3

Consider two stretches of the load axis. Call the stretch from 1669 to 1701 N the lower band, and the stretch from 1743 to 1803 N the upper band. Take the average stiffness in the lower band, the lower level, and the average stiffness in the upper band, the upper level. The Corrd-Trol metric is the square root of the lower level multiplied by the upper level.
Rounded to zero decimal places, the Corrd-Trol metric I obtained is 15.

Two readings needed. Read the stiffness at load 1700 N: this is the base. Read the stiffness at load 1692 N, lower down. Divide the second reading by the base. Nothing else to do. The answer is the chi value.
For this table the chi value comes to 1.0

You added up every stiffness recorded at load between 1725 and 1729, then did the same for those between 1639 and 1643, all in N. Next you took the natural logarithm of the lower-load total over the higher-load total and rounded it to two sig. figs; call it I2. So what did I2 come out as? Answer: 0.33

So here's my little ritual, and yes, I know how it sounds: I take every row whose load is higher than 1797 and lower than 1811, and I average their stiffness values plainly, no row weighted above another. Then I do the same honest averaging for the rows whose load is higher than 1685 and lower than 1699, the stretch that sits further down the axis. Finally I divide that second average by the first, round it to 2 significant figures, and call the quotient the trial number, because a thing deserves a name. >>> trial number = 1.3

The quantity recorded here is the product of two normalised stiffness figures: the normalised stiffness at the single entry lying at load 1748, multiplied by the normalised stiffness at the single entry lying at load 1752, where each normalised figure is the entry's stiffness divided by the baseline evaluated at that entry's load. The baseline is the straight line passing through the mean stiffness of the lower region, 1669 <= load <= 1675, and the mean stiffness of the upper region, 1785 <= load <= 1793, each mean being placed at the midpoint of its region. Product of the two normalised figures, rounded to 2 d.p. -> 0.73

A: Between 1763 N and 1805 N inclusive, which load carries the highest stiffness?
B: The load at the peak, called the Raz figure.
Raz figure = 1770 N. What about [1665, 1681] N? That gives 1666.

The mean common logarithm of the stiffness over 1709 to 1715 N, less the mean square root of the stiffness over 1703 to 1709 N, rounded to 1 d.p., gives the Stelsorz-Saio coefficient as -2.6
